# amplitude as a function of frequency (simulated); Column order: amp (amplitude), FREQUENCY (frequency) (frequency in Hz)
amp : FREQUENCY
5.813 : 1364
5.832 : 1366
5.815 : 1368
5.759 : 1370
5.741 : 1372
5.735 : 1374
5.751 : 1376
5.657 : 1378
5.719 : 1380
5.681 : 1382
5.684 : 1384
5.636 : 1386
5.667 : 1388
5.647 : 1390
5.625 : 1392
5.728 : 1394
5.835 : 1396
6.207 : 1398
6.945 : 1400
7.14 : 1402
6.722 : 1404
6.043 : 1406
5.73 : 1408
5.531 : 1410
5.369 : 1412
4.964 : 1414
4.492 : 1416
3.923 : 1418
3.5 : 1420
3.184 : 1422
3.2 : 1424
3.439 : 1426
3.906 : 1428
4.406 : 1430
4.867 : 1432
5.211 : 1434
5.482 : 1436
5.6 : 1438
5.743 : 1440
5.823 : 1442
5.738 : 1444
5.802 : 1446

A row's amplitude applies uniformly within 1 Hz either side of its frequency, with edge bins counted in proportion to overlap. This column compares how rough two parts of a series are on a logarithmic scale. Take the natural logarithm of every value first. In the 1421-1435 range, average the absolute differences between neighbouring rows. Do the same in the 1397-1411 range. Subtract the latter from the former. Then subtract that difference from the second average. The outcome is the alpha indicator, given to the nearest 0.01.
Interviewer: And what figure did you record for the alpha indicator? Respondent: 0.05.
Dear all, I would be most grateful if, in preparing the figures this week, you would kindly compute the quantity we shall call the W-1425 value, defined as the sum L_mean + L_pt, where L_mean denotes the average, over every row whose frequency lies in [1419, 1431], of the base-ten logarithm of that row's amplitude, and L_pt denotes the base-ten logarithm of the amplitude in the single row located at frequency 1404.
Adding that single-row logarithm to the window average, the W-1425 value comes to 1.38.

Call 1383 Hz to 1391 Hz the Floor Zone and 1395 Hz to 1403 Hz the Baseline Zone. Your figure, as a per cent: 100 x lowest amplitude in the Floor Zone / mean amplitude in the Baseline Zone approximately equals 86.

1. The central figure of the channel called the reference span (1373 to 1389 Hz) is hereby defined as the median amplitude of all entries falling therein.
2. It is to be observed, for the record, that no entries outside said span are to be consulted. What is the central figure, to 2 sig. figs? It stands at 5.7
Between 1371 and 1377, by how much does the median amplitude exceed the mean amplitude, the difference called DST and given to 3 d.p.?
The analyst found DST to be -0.001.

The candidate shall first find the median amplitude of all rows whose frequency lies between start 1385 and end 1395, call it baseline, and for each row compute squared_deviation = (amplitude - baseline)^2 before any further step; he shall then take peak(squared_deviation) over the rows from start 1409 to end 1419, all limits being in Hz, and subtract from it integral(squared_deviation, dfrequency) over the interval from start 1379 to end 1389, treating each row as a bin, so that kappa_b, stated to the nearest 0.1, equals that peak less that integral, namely 3.0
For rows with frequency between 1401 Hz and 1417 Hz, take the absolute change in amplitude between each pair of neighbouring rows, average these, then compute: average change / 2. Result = 0.19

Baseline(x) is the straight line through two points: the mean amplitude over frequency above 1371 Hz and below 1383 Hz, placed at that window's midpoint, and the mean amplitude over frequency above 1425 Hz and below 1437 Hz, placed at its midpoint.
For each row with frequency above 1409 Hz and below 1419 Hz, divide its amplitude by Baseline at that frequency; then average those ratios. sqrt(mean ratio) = 0.99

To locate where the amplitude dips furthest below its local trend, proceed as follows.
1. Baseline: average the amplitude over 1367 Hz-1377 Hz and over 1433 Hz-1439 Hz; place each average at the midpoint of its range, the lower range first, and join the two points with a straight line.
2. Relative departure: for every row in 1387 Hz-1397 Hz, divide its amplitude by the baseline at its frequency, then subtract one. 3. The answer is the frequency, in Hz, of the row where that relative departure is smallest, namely 1392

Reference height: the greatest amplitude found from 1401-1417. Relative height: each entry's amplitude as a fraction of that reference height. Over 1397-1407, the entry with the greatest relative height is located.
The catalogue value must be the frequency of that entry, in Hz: 1402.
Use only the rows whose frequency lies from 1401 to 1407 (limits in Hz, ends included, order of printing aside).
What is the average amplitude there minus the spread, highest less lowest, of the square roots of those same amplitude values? 6.42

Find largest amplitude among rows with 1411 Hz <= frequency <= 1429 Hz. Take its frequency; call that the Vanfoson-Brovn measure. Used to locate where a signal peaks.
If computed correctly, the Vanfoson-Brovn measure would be 1412 Hz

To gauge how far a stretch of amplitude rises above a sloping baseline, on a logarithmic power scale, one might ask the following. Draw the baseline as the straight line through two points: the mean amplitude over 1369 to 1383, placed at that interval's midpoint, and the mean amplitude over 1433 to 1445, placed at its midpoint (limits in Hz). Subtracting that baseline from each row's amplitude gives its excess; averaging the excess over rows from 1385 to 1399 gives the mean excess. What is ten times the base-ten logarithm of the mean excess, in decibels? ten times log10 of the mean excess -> -11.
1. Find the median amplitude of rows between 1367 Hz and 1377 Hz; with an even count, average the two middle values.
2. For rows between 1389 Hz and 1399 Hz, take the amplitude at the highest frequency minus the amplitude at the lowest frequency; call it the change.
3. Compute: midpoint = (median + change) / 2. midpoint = 3.2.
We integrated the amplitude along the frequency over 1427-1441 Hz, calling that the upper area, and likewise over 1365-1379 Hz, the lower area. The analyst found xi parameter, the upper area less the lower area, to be -10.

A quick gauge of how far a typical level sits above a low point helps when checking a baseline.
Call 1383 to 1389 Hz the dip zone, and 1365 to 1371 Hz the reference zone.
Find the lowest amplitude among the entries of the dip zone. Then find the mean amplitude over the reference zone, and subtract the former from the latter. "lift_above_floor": 0.17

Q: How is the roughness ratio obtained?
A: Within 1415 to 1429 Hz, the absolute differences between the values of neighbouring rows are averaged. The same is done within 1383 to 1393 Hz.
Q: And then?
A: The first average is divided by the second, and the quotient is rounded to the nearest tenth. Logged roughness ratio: 11.2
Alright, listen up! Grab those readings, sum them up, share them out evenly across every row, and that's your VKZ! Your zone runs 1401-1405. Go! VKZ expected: 6.9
